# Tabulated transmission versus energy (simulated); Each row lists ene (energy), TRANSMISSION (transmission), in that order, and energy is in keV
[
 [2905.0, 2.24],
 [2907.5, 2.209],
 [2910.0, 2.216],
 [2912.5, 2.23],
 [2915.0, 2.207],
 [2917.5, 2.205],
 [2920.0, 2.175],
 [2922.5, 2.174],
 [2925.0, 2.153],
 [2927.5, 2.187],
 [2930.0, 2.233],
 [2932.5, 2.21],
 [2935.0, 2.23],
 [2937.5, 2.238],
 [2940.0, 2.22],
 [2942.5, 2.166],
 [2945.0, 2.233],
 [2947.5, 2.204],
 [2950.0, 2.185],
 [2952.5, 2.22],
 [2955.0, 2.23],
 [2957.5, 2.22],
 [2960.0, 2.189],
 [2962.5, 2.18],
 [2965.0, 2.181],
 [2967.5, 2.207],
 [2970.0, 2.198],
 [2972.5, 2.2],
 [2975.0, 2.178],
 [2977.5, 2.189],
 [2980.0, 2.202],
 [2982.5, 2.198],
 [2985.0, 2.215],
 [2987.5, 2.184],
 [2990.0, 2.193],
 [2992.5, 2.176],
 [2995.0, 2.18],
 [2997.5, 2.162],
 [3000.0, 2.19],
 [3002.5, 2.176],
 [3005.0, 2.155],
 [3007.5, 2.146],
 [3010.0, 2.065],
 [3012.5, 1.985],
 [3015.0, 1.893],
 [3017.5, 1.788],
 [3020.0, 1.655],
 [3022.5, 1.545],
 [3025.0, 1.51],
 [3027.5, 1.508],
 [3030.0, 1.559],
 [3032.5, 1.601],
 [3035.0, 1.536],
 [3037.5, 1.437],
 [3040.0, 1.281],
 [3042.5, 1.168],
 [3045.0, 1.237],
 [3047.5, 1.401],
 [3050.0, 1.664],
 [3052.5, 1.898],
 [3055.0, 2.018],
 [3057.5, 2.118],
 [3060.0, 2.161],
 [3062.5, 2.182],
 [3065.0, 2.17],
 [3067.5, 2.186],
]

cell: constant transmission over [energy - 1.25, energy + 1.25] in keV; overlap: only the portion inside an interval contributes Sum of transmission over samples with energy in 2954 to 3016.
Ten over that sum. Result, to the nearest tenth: 0.2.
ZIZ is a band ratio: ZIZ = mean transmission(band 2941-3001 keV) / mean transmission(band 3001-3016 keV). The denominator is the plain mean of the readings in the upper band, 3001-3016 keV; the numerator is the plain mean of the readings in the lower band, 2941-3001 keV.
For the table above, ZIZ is 1.06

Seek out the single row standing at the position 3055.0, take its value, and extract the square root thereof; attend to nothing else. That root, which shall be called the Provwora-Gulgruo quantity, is 1.42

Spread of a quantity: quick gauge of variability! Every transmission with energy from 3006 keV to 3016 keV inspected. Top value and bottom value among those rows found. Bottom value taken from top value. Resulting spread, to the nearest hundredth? 0.25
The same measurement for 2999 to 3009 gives 0.04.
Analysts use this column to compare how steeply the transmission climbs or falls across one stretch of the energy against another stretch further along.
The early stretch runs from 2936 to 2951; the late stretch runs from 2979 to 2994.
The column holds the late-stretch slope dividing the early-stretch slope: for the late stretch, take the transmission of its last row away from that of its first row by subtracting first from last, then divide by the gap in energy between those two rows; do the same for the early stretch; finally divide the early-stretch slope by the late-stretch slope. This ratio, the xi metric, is 2.04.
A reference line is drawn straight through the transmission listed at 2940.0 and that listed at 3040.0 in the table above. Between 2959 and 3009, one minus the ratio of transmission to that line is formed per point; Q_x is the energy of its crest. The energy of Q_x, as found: 2960.0 keV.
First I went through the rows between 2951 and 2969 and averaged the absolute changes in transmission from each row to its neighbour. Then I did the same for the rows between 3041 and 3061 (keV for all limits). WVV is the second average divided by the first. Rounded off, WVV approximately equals 10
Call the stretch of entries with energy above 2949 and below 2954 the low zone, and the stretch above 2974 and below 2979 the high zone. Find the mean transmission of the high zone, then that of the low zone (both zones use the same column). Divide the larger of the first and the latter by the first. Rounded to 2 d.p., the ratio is 1.01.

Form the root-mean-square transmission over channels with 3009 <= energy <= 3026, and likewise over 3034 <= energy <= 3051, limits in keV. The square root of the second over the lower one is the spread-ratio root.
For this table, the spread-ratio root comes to 0.884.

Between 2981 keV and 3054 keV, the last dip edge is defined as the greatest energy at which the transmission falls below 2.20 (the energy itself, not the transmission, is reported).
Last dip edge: 3052.5 keV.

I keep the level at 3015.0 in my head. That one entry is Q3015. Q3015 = 1.893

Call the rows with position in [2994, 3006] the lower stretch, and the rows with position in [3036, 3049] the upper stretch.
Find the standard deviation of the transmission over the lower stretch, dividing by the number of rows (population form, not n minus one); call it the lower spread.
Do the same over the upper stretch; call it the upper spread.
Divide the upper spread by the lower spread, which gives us 8.0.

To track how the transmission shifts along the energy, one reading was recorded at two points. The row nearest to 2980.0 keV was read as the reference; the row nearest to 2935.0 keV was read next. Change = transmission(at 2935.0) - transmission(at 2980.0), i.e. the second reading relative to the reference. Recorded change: 0.028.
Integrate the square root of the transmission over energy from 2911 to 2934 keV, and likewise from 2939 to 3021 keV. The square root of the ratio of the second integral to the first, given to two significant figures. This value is 1.9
